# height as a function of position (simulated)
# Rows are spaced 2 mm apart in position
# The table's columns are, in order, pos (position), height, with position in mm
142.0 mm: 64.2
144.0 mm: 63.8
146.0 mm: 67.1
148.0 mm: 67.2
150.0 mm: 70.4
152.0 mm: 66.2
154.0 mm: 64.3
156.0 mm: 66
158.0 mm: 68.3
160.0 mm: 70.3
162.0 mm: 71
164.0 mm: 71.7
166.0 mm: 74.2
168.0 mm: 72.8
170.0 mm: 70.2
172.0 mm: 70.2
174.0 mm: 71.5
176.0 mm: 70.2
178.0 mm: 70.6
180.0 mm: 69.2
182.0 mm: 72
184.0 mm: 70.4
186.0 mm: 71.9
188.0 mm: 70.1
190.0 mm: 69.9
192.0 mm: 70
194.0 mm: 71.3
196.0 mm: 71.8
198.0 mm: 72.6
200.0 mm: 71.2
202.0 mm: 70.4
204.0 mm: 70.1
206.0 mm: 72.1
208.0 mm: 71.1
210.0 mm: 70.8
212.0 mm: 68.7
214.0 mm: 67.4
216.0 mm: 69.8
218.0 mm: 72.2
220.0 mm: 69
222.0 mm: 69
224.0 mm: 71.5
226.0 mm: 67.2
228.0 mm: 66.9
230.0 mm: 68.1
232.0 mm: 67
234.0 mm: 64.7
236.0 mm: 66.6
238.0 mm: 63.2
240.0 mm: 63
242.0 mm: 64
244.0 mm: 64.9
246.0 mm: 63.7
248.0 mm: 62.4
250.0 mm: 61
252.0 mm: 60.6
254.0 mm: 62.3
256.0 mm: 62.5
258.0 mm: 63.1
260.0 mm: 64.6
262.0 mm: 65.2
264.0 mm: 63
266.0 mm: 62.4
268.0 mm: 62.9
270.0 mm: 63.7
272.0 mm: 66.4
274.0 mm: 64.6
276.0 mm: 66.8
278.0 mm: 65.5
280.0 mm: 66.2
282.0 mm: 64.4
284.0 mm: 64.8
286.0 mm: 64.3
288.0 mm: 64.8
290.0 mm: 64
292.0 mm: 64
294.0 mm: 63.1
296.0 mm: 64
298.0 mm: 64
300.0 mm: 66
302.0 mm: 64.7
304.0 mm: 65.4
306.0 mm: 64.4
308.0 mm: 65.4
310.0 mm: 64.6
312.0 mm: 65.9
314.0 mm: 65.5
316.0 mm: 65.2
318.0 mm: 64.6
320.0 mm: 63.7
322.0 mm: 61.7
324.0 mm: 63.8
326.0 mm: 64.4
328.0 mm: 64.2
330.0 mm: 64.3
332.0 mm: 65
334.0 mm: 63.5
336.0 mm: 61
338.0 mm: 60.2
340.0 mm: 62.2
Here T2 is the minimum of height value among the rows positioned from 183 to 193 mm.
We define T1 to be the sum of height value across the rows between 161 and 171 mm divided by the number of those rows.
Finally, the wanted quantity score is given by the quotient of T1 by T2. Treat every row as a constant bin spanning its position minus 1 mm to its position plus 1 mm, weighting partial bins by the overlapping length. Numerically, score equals 1.03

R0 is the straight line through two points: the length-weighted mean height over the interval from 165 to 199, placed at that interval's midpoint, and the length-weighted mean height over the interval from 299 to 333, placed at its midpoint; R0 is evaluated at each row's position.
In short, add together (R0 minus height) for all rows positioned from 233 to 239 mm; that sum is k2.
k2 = 11.0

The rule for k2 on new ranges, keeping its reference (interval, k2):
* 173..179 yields 1.9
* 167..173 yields 1.9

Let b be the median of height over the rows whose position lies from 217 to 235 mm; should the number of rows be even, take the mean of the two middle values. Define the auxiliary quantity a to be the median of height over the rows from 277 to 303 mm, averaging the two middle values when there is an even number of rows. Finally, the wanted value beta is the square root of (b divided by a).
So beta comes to 1.03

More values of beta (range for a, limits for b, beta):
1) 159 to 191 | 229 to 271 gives 0.95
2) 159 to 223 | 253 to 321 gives 0.96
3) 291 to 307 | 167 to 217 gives 1.05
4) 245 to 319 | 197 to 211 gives 1.05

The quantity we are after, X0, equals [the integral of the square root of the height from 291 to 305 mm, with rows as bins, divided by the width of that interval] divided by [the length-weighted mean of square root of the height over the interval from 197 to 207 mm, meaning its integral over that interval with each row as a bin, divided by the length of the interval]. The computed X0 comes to 0.951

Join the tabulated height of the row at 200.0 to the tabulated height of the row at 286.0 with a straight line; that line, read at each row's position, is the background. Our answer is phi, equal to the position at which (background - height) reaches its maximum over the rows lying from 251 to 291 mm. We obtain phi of 252.0 mm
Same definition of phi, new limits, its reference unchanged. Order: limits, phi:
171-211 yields 180.0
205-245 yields 240.0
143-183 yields 144.0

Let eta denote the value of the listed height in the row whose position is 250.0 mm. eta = 61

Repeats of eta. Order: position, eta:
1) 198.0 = 72.6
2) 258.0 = 63.1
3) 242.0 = 64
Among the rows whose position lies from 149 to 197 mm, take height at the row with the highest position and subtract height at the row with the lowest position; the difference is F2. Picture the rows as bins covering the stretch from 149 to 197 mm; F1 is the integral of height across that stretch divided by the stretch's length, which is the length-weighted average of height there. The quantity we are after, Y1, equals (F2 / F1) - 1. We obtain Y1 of -0.98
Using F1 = 70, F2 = 1.4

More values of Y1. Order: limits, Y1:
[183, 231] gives -1.03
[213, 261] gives -1.04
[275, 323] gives -1.08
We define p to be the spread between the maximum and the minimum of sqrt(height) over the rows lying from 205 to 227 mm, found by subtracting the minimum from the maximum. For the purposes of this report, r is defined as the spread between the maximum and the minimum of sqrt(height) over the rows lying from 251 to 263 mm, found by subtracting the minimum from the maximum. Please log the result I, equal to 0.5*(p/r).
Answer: 0.5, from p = 0.30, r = 0.29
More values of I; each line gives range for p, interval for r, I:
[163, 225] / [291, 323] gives 0.8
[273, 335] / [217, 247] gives 0.3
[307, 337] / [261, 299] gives 0.6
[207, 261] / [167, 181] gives 1.7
